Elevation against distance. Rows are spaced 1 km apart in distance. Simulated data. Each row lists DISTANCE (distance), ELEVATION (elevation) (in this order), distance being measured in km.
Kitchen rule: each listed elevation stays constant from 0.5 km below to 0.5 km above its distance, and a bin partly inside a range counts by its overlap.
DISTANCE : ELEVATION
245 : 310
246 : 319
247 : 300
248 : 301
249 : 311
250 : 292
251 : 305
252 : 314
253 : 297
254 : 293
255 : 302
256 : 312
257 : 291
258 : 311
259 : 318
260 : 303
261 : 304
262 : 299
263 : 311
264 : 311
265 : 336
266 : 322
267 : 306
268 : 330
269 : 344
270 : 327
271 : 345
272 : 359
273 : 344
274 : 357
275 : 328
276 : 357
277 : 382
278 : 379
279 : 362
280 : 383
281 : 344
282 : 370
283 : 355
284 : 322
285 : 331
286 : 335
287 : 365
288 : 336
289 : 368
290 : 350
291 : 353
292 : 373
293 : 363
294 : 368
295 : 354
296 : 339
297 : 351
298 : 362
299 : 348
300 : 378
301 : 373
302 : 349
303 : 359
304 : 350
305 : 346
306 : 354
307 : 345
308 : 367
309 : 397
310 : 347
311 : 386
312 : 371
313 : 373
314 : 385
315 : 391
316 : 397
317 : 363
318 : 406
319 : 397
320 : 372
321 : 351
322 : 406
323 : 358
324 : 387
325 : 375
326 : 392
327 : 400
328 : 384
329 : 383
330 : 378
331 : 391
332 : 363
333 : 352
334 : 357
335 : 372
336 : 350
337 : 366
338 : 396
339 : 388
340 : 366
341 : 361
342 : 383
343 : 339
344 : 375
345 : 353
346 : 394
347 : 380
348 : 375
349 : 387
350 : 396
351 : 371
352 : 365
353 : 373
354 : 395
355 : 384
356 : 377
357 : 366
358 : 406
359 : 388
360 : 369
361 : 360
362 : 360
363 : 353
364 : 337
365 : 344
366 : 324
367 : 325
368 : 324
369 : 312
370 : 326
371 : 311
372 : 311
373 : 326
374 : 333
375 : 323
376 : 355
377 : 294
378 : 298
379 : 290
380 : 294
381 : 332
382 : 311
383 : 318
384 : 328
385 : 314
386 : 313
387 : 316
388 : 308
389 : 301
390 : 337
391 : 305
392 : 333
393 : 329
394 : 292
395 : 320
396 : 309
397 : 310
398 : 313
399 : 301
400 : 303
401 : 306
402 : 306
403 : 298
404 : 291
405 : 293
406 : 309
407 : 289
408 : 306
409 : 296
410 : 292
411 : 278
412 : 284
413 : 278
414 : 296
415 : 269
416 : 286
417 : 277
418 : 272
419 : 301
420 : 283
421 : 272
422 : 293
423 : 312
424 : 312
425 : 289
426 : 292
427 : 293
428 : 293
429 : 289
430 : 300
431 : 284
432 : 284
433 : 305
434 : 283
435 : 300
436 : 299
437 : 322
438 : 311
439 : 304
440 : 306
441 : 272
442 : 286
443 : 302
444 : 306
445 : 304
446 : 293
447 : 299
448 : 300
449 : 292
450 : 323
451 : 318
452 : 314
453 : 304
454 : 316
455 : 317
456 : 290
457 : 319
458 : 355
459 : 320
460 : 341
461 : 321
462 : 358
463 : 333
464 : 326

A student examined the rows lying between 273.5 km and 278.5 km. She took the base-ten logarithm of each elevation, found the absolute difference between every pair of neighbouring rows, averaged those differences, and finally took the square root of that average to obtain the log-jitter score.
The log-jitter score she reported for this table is 0.16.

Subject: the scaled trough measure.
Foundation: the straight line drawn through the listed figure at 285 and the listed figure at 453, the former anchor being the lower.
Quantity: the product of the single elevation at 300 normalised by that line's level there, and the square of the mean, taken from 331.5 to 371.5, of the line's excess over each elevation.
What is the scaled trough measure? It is 2104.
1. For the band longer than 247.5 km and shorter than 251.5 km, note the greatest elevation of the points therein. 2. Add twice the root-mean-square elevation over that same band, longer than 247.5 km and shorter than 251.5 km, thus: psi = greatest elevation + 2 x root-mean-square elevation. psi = 916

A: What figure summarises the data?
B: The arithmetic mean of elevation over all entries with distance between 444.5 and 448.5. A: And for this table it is 299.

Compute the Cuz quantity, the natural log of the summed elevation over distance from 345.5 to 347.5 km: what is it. 6.7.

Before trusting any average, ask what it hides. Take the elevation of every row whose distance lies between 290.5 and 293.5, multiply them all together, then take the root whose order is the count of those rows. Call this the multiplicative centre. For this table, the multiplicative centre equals 363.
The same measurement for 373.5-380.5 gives 312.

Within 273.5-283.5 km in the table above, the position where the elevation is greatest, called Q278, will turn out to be 280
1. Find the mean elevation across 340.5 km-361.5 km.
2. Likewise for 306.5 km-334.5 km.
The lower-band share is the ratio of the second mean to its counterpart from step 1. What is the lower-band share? 1.00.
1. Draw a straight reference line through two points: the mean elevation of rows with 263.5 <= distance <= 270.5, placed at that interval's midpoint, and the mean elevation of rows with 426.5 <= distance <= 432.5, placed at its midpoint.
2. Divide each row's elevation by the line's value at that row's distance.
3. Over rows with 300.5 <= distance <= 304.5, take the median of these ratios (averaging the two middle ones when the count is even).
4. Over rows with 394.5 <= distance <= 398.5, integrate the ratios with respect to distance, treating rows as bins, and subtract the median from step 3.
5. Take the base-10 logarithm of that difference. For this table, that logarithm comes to 0.49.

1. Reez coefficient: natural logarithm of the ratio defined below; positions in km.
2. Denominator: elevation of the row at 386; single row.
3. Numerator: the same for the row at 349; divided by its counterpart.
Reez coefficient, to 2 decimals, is 0.21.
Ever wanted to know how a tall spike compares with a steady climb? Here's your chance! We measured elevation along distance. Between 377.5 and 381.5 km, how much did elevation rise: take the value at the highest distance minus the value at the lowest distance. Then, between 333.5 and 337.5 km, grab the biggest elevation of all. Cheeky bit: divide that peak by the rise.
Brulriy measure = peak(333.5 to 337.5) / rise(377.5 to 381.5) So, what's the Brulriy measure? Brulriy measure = 11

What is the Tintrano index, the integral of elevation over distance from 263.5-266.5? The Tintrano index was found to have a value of 969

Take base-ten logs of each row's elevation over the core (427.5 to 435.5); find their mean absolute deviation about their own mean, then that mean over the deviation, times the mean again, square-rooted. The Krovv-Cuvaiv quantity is 24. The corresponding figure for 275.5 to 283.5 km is 21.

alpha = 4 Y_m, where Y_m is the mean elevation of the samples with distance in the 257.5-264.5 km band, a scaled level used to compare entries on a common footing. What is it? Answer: 1233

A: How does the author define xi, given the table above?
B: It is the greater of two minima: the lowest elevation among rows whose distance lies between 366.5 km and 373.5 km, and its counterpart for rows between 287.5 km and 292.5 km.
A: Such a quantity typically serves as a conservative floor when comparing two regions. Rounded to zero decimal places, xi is 336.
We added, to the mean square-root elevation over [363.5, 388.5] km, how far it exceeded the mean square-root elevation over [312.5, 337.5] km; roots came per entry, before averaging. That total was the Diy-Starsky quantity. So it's 16.3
